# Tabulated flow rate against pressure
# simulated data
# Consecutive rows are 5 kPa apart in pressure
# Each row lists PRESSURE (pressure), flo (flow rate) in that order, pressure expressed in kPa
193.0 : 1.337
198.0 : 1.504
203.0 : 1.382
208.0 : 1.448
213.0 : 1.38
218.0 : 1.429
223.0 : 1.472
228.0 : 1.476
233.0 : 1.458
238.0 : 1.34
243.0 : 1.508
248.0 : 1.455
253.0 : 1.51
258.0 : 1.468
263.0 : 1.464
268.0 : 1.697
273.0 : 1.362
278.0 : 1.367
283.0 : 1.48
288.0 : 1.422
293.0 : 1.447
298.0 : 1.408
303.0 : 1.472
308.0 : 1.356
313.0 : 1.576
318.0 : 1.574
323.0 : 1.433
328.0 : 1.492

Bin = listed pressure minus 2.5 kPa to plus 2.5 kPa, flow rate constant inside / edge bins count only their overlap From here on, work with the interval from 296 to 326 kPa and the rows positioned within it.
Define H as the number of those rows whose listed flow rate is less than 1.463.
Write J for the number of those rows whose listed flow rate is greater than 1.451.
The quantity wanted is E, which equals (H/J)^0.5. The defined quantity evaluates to 1.0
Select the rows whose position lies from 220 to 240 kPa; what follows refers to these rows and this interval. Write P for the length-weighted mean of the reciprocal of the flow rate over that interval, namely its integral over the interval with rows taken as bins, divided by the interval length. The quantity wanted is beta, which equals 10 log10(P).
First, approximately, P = 0.696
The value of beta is -1.57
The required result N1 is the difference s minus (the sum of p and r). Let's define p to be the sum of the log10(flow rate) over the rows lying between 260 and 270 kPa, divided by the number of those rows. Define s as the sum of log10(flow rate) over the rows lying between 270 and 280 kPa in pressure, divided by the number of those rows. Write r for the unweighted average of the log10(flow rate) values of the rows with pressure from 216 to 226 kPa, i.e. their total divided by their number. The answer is -0.224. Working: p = 0.198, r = 0.161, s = 0.135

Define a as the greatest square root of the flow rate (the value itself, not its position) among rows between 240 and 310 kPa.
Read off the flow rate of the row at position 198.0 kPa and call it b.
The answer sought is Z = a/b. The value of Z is 0.87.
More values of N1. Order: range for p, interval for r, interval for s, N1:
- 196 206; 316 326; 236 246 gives -0.183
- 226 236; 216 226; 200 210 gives -0.177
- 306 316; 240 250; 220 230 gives -0.167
